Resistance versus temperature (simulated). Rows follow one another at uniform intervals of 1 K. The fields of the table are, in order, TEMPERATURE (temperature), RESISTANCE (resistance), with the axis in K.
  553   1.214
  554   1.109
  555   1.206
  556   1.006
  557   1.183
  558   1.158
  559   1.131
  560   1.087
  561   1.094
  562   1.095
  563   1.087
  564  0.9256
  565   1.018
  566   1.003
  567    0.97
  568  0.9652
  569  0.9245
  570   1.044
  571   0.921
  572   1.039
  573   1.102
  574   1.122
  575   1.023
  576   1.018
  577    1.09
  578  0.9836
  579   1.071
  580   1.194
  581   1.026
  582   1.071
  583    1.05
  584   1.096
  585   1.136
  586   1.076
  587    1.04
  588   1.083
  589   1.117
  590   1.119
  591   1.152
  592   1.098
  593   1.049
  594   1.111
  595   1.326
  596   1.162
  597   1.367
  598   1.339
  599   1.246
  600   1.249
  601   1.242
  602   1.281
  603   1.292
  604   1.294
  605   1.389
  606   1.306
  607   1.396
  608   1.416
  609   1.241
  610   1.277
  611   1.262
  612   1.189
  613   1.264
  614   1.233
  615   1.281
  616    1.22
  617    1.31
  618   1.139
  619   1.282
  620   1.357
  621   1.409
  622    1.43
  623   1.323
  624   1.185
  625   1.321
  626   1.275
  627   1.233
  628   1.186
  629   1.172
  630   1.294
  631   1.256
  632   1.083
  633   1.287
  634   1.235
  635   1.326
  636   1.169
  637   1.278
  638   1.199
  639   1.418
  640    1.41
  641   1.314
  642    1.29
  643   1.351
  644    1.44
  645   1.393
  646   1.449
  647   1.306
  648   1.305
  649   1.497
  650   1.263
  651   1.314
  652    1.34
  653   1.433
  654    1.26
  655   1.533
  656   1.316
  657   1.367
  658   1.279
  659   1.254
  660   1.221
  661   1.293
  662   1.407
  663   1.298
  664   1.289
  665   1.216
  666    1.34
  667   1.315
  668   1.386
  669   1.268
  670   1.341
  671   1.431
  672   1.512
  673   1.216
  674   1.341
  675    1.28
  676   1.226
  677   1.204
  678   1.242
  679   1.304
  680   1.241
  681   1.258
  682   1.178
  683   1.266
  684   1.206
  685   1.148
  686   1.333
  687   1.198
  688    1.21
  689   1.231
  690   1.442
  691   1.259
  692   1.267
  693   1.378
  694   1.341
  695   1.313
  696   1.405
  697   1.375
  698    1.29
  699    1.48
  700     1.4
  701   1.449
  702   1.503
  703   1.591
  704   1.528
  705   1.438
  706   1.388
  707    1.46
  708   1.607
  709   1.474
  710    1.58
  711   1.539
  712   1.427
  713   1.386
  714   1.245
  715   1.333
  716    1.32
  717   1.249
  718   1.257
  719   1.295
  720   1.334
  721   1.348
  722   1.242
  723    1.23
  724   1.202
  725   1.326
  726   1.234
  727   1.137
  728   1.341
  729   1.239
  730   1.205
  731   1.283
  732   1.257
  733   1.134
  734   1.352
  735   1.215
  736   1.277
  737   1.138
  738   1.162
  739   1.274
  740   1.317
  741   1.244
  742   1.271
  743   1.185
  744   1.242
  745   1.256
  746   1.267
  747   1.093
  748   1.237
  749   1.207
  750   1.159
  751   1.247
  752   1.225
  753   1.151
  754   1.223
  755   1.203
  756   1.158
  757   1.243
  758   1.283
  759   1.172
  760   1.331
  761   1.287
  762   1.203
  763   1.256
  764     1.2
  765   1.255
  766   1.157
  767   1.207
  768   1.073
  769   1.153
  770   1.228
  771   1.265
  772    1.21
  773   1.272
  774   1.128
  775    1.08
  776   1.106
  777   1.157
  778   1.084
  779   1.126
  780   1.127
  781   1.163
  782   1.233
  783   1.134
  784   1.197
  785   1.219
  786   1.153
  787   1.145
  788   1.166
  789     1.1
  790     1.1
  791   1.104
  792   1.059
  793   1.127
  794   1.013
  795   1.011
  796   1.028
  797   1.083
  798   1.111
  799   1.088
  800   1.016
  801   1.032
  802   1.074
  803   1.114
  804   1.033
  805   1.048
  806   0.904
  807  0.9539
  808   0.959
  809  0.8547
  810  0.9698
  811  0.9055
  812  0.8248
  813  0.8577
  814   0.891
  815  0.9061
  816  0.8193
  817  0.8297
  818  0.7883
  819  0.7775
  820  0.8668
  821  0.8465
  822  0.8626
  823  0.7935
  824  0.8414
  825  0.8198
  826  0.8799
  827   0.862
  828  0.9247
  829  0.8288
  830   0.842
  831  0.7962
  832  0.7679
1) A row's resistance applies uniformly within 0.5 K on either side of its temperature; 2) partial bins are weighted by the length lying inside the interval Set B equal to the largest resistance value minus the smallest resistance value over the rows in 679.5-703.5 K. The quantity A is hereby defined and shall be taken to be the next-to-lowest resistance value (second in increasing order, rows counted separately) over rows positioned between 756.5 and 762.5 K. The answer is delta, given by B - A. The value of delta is -0.76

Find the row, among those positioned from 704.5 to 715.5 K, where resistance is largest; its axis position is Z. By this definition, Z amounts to 708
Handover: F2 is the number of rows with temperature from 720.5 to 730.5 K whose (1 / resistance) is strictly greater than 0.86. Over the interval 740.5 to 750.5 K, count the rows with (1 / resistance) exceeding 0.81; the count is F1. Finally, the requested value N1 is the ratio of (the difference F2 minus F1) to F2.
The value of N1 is -3.0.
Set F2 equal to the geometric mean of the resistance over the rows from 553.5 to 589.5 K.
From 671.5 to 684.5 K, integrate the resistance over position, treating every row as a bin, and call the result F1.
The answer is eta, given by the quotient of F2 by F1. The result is 0.06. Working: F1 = 16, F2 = 1.06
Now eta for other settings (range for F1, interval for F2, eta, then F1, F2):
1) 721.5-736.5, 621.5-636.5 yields 0.07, 19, 1.25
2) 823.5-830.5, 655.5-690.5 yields 0.21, 6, 1.28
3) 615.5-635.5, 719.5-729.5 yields 0.05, 25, 1.26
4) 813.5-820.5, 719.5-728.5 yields 0.22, 6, 1.26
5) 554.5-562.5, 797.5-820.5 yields 0.10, 9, 0.93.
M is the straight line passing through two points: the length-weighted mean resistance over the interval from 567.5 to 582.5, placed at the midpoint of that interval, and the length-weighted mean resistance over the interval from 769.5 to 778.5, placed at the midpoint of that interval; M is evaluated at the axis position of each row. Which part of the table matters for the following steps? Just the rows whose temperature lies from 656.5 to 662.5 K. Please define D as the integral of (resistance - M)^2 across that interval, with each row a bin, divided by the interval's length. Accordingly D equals 0.05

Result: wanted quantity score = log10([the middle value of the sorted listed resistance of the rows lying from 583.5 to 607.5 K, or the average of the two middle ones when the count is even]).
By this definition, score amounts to 0.08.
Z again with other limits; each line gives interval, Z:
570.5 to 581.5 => 580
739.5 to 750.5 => 740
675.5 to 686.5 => 686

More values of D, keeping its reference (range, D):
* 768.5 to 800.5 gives 0.01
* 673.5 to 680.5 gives 0.03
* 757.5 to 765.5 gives 0.01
